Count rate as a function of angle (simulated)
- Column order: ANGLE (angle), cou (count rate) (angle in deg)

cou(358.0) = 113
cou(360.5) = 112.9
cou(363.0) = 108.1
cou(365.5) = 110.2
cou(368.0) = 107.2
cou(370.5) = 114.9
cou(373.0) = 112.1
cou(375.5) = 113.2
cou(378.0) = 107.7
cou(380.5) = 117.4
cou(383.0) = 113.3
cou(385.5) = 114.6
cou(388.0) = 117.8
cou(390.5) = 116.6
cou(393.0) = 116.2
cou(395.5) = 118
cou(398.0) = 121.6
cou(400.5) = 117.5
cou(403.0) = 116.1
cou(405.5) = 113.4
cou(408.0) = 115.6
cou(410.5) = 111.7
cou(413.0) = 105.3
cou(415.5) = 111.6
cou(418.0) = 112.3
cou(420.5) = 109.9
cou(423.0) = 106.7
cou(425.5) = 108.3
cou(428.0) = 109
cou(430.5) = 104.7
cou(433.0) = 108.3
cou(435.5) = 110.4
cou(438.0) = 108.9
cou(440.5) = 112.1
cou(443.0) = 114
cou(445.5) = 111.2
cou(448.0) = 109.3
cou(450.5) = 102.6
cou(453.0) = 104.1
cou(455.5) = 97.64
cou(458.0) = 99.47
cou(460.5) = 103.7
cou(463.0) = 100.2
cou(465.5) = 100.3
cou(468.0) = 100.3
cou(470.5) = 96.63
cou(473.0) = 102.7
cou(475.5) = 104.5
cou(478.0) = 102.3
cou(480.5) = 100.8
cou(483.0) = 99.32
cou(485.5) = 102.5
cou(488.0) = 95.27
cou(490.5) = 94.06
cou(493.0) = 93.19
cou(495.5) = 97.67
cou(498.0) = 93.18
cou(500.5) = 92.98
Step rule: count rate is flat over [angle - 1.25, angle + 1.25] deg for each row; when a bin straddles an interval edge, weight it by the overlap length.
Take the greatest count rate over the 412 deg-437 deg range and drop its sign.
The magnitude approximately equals 112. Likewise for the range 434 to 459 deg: 114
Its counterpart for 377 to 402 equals 122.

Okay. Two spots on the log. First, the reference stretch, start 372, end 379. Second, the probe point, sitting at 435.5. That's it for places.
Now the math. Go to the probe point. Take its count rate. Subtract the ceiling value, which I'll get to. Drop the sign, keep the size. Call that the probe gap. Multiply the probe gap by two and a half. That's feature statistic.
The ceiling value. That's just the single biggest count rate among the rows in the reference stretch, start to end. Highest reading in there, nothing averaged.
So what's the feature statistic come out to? 7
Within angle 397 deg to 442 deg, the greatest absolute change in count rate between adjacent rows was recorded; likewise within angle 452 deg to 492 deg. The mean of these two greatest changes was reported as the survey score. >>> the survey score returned 6.8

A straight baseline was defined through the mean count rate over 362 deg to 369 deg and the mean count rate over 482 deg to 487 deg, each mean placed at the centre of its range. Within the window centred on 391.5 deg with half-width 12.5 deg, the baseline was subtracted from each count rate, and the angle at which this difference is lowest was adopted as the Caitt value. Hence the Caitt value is 383.0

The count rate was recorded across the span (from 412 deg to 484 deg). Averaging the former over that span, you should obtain 105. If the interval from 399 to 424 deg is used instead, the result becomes 112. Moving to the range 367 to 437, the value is 113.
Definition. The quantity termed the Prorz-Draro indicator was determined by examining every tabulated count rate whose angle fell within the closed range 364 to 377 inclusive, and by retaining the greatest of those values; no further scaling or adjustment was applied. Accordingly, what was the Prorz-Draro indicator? 114.9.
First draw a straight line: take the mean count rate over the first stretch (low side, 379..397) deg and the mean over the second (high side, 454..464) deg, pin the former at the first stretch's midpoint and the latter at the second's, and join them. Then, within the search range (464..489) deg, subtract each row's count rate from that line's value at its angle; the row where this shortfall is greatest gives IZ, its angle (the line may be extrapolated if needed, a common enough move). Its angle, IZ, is 470.5 deg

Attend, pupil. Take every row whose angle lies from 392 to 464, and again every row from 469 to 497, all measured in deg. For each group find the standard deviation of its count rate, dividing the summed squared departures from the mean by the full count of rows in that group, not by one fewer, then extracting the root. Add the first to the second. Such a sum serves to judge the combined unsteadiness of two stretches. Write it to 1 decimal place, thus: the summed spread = 9.4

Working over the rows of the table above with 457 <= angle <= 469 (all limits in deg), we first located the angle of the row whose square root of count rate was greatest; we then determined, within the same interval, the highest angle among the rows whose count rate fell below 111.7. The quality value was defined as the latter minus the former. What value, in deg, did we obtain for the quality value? 7.5 deg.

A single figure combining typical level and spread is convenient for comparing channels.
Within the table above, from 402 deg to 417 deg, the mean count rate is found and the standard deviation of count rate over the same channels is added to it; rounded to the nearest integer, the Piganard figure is 116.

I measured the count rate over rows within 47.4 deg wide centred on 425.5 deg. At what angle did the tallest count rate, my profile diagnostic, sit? 403.0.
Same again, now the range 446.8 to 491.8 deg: 448.0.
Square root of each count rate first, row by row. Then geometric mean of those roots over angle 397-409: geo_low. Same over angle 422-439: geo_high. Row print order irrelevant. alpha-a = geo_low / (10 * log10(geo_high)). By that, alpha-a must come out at 1.06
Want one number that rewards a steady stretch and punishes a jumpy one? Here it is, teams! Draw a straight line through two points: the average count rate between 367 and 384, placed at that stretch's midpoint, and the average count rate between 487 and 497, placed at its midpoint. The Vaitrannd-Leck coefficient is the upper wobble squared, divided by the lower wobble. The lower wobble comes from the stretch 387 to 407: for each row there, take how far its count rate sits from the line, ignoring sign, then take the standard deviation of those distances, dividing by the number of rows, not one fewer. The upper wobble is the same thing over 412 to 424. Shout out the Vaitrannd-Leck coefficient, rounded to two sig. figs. 1.9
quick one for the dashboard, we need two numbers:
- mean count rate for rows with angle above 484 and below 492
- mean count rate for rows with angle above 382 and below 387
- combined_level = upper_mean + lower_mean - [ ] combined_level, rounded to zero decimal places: 211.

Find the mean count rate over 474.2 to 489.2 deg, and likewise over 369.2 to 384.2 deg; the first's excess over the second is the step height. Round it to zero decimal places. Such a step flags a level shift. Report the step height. -12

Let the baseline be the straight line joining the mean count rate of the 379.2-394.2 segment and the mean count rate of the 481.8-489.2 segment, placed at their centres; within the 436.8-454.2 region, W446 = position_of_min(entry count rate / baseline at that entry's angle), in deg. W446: 450.5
